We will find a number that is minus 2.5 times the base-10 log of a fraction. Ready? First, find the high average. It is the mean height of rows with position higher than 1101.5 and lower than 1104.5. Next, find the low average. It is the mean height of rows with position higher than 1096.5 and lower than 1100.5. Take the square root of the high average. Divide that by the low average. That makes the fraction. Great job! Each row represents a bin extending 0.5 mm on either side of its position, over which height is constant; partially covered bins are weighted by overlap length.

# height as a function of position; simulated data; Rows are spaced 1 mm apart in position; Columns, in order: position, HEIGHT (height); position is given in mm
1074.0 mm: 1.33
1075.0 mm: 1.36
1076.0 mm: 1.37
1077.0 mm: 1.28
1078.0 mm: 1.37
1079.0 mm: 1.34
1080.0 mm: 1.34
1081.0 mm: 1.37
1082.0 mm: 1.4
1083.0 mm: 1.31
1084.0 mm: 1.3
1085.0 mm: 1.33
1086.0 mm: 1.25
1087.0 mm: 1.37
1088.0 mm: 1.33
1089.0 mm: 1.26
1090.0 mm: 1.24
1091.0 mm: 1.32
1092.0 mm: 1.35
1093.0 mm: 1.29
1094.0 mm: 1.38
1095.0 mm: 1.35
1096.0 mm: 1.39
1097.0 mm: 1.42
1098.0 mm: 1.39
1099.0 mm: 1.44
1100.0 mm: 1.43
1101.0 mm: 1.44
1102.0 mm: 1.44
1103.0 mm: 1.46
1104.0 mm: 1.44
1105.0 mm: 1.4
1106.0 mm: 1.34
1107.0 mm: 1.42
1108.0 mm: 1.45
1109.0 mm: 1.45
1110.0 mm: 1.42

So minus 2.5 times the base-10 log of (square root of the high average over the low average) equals 0.180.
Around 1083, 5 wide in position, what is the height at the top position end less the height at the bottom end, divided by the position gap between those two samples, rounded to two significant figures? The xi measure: -0.010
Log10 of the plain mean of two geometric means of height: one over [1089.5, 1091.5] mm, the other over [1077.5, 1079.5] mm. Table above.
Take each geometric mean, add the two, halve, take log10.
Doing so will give 0.120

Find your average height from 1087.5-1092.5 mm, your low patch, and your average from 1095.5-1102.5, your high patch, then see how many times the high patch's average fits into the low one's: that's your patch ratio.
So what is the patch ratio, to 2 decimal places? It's 0.91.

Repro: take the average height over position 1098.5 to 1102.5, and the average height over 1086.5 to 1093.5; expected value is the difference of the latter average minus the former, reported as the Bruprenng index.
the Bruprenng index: -0.13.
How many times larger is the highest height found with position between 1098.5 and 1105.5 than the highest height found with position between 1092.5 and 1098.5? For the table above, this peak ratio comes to 1.03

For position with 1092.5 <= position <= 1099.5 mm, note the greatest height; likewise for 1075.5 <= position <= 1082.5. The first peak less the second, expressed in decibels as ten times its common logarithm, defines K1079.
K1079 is -14.0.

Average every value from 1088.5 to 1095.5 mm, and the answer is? 1.31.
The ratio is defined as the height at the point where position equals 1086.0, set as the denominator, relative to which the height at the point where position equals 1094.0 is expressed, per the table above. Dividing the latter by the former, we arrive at 1.10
